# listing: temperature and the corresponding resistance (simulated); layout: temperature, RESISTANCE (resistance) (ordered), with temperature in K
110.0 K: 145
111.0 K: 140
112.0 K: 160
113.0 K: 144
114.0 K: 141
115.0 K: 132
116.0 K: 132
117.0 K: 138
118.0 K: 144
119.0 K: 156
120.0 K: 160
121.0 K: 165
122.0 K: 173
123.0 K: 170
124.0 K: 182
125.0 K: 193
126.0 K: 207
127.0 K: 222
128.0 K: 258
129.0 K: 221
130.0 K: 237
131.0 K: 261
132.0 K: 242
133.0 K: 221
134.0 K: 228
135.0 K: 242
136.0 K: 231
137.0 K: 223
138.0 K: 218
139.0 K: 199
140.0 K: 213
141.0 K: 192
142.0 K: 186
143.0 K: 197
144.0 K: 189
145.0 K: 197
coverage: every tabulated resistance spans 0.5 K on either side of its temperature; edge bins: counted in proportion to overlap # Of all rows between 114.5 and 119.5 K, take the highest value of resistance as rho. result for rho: 156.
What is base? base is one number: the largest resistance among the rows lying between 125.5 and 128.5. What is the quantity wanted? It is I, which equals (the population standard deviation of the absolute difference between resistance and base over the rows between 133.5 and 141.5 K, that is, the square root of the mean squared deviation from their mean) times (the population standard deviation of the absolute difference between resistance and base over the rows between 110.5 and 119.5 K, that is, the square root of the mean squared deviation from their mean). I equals 141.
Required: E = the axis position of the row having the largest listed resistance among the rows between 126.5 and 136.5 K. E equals 131.0 K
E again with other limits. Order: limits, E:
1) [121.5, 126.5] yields 126.0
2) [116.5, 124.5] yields 124.0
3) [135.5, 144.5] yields 136.0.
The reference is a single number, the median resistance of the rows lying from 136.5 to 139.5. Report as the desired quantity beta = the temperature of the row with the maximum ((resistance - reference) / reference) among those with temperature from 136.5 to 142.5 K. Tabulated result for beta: 137.0 K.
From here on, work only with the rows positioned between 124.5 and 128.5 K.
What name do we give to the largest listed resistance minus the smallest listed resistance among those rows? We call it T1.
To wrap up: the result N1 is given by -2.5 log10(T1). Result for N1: -4.5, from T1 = 65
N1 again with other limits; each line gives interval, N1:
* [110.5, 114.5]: -3.3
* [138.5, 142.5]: -3.6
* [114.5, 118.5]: -2.7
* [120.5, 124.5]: -3.1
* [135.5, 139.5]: -3.8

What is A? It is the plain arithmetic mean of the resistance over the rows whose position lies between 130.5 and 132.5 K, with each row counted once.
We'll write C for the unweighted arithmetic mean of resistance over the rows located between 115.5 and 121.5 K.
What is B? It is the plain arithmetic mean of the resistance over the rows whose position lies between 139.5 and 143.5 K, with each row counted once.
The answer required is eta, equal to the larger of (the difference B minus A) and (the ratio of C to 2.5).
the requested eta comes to 60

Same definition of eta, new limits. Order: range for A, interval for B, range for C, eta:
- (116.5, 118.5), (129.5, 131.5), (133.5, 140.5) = 108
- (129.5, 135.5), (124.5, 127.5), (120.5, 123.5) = 68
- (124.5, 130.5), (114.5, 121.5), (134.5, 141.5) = 87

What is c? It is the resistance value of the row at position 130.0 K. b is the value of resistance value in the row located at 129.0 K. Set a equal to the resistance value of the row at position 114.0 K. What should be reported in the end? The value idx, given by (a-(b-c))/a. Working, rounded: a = 141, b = 221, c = 237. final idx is 1.11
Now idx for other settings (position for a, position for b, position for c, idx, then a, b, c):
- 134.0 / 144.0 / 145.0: 1.04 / 228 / 189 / 197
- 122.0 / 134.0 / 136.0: 1.02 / 173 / 228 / 231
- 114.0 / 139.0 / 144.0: 0.93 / 141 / 199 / 189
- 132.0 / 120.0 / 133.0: 1.25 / 242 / 160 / 221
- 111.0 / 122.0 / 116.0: 0.71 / 140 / 173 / 132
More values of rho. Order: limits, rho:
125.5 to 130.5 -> 258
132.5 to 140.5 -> 242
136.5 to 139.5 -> 223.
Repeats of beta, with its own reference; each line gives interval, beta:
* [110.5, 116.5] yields 112.0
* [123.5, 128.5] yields 128.0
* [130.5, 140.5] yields 131.0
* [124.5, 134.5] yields 131.0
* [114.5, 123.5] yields 122.0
